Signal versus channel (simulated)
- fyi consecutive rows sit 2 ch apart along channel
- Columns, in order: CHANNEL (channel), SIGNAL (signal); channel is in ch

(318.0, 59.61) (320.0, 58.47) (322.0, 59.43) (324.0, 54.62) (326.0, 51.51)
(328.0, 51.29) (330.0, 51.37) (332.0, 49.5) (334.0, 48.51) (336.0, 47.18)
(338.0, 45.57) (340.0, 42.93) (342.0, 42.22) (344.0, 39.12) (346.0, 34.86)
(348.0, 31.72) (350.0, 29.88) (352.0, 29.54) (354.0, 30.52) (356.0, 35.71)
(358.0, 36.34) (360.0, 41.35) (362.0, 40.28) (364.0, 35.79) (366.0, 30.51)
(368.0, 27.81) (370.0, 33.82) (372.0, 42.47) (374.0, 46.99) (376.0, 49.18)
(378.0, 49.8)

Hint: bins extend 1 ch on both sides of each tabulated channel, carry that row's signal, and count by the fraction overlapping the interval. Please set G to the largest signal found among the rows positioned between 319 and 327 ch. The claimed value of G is 59.43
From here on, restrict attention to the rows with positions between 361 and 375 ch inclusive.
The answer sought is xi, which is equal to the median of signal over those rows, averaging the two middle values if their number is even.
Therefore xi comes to 36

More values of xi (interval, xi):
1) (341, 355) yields 32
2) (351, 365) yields 36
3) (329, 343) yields 47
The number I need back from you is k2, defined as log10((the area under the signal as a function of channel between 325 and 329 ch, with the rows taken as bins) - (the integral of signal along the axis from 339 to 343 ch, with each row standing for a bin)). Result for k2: 1.55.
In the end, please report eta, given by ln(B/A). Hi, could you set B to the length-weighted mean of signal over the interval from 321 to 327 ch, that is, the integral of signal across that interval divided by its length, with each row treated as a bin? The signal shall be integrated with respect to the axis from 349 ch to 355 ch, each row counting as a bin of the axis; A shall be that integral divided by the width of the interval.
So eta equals 0.61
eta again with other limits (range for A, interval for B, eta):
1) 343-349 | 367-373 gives -0.02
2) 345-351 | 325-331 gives 0.47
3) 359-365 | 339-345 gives 0.06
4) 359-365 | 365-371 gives -0.24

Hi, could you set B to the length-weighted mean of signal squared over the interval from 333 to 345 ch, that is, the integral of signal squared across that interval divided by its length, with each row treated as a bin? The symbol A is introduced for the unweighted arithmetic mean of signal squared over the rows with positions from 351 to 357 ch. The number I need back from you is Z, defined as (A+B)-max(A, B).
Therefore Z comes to 1026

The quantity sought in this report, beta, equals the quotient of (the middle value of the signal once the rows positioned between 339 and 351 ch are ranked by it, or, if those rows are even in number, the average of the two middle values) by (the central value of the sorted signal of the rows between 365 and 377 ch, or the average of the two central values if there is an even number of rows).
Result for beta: 1.0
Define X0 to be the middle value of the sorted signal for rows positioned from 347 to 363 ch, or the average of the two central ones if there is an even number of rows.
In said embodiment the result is 33.7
